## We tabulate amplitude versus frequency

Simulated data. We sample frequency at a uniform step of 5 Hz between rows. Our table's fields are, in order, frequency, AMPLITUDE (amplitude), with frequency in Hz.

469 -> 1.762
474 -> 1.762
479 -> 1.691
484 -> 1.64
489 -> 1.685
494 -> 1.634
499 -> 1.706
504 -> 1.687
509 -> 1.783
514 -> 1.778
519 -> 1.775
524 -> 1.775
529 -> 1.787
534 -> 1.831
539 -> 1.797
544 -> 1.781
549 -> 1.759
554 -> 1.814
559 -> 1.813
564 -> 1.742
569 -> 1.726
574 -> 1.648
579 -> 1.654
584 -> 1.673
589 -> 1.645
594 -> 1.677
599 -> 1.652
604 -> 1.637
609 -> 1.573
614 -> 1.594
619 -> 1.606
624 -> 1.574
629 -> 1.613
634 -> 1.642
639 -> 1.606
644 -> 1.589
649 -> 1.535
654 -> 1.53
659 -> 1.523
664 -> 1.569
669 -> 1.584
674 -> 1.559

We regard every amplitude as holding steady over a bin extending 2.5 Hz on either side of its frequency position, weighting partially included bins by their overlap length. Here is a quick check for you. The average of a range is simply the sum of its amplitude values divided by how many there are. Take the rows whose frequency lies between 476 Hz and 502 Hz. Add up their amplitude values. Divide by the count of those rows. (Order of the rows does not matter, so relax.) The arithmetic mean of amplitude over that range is 1.67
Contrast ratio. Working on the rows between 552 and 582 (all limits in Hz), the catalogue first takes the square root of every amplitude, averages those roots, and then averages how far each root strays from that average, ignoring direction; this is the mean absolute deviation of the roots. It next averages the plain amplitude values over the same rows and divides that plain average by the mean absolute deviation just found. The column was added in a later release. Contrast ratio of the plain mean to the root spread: 80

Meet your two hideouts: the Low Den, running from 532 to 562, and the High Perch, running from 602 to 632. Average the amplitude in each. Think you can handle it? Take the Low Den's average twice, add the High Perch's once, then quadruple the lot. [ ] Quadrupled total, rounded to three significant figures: 20.8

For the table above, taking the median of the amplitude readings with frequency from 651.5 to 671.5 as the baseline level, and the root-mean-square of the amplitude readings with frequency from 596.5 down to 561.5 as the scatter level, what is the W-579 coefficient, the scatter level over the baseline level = 1.08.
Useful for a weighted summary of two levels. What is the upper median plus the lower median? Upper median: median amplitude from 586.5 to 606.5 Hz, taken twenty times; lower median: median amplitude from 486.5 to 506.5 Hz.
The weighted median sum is 34.66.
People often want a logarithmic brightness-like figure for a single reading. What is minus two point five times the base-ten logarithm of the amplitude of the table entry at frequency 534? -0.657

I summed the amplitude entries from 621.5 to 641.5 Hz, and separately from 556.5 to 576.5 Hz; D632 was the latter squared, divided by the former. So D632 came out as 7.46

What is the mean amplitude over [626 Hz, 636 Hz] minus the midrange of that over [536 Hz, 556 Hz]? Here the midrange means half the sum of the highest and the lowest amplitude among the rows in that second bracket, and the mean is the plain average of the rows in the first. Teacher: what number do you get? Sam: -0.16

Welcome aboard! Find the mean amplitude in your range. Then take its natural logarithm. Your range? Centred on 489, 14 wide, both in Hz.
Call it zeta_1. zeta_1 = 0.50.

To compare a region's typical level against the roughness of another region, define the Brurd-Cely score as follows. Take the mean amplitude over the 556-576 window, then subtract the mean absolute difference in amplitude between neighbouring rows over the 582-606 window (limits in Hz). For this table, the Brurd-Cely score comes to 1.71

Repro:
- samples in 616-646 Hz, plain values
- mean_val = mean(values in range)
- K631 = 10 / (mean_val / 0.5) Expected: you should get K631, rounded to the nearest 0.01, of 3.12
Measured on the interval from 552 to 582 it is 2.89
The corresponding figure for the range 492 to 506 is 2.98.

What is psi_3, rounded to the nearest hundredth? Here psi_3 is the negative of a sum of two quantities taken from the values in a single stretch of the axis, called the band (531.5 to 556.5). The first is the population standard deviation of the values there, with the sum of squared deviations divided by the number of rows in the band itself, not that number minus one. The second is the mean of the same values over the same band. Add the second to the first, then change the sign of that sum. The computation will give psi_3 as -1.82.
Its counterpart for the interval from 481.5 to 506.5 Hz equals -1.70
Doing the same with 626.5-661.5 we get -1.62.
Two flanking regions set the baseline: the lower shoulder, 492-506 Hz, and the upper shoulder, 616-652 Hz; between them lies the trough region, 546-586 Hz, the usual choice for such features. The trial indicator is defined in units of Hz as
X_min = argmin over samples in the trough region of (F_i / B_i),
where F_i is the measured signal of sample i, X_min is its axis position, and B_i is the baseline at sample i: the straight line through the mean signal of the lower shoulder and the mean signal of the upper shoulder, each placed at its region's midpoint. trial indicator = 574 Hz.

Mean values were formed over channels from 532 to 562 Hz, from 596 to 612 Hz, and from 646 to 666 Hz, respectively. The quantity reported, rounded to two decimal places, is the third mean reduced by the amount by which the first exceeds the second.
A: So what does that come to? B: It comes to 1.36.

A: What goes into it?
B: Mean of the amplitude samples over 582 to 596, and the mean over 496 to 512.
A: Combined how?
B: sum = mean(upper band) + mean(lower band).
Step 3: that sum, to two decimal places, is 3.39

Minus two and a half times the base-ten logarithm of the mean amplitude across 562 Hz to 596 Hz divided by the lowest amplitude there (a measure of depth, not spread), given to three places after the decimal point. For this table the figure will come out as -0.023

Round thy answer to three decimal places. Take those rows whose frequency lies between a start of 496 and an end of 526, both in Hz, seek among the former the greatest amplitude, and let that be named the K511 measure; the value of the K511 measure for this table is 1.783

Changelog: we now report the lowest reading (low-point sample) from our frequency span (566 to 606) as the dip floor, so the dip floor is 1.637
